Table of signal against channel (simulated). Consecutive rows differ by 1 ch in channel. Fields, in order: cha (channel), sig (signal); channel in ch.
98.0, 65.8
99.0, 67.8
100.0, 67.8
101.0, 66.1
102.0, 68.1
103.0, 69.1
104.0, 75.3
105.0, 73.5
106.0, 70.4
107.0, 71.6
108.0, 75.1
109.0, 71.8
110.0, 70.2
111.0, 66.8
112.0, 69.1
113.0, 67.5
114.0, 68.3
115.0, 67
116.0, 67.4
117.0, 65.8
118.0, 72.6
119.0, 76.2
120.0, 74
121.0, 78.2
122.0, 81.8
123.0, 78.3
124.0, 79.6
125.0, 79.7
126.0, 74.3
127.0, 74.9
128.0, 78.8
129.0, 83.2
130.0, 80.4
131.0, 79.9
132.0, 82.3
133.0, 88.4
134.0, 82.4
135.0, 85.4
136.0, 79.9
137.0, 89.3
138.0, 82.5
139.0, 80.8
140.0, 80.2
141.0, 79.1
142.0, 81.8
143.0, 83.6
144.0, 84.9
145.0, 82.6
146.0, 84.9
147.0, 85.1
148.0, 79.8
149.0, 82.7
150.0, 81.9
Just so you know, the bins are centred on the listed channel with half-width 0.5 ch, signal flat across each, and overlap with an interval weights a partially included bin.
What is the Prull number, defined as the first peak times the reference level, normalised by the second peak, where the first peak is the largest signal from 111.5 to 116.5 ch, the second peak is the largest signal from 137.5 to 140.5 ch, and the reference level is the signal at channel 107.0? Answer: 60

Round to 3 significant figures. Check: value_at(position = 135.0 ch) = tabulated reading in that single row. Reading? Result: 85.4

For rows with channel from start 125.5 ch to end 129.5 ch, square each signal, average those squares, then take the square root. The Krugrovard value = 78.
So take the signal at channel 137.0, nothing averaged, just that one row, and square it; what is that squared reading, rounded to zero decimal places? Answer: 7974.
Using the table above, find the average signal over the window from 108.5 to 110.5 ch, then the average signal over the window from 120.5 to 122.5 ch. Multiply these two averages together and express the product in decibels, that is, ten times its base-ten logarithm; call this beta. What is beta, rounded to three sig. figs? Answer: 37.5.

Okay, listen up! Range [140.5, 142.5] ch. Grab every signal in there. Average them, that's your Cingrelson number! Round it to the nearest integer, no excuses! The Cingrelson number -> 80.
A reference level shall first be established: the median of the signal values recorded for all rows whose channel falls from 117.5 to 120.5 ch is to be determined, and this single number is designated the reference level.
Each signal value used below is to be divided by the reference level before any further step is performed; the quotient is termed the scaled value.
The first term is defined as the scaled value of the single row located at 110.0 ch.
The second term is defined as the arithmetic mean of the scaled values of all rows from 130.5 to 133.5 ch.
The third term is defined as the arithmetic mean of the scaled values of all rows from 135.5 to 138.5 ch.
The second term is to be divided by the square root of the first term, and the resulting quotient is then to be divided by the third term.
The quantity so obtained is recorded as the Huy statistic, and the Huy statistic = 1.02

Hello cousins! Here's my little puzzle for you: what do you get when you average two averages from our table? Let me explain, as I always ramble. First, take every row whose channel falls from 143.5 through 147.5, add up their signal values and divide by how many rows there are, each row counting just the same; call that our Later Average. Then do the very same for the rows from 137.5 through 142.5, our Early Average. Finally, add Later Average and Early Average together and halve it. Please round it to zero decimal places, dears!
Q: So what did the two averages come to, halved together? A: 83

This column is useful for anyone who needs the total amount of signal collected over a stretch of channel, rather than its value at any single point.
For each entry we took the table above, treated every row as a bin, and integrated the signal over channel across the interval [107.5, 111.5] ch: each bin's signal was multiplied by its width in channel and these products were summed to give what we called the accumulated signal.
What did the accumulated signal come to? 284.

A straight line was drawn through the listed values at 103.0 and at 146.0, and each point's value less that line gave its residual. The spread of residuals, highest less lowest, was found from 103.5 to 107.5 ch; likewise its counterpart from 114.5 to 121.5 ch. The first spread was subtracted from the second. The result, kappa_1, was 5.3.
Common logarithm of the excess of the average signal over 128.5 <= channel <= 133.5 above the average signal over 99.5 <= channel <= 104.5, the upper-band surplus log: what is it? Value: 1.13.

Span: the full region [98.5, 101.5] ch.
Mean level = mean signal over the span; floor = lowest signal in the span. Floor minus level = -1.1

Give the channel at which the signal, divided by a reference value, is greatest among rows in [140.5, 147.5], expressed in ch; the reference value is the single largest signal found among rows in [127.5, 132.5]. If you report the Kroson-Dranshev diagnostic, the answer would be 147.0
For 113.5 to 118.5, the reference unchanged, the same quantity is 118.0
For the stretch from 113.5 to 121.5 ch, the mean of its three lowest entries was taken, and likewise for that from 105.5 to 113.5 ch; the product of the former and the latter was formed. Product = 4525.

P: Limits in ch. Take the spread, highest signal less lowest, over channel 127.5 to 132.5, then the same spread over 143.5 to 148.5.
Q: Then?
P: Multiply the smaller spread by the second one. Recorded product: 23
